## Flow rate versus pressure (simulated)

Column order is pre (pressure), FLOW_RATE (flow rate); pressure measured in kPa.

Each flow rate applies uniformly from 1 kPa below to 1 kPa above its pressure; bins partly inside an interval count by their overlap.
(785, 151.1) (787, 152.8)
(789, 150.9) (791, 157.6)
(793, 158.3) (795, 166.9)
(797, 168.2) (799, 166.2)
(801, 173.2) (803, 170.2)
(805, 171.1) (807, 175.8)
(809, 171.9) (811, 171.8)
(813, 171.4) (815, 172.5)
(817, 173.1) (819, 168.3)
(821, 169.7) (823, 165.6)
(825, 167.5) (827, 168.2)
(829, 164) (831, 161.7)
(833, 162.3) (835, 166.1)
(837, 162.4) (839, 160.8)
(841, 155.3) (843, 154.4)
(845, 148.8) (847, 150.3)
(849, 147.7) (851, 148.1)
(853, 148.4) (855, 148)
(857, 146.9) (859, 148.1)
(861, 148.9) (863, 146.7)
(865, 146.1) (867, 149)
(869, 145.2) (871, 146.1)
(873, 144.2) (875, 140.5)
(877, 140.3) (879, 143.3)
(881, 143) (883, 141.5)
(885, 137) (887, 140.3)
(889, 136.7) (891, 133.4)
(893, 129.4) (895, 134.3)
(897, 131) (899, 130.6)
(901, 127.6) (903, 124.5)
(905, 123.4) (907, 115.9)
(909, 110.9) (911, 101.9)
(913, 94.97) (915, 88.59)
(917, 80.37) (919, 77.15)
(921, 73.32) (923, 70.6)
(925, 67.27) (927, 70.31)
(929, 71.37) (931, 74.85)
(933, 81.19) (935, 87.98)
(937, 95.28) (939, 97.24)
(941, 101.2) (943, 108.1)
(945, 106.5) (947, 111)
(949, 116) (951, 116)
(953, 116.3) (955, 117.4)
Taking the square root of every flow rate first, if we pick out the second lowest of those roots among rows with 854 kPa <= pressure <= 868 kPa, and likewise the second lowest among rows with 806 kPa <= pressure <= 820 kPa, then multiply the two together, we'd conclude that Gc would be 159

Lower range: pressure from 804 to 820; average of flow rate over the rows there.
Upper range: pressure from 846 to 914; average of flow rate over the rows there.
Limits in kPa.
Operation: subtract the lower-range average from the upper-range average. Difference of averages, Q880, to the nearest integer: -35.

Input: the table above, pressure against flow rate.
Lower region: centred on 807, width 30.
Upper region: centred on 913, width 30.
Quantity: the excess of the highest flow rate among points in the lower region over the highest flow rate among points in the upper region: 45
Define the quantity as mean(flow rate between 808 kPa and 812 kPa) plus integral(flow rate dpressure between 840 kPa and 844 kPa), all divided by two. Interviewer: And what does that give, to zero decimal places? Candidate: 396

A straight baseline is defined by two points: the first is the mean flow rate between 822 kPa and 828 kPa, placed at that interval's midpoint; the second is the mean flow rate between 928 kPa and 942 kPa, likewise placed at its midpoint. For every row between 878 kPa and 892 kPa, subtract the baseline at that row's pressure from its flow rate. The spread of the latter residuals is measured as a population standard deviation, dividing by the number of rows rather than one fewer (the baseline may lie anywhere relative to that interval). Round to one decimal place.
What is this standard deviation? 1.5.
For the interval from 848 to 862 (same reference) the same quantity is 3.1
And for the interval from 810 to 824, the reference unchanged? 1.9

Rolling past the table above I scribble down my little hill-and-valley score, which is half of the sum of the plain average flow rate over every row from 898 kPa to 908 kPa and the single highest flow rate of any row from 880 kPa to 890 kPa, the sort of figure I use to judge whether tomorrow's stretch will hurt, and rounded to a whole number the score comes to 134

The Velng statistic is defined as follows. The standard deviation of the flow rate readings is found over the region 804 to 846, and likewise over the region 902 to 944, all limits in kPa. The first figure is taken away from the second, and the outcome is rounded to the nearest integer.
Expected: 11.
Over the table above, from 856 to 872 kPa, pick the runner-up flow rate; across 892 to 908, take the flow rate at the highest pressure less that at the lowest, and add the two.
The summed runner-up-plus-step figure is 135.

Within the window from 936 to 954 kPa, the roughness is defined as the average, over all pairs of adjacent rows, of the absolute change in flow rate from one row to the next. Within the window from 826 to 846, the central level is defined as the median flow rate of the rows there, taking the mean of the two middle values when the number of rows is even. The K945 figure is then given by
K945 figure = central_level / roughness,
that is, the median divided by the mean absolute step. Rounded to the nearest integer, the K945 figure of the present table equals 54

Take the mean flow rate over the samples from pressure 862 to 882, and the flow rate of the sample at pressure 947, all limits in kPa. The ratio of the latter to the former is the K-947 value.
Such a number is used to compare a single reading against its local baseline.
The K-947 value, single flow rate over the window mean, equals 0.8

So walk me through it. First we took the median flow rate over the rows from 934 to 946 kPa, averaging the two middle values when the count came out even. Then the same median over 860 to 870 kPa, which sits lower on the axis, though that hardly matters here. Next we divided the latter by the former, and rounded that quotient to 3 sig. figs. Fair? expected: 1.48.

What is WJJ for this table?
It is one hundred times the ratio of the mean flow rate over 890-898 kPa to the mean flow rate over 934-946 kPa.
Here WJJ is 133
